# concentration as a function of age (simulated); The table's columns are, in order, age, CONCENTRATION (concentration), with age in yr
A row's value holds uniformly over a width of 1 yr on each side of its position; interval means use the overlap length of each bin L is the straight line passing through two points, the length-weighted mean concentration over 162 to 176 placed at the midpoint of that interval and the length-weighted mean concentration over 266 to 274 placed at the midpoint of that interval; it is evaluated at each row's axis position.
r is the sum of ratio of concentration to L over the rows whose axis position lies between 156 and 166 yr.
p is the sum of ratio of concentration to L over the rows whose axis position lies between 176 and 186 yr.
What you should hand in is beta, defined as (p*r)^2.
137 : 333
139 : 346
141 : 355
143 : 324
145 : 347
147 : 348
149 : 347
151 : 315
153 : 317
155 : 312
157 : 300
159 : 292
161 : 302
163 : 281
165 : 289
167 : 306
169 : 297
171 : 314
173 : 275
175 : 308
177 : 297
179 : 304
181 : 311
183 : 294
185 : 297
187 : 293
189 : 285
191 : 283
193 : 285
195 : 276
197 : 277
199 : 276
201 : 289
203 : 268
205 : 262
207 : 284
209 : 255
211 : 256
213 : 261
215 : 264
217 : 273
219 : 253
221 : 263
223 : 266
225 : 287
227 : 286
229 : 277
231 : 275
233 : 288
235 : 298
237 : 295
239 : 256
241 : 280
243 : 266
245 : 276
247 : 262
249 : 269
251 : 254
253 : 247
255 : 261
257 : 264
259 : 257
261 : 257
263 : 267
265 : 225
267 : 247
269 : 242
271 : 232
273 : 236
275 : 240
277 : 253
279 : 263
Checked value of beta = 643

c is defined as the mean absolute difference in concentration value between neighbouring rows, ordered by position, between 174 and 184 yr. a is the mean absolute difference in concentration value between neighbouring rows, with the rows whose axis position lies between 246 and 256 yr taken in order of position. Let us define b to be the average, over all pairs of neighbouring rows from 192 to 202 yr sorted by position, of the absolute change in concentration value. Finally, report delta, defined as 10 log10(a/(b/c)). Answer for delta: 12.7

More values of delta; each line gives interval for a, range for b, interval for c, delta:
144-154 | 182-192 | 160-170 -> 14.6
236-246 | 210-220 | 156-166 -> 14.4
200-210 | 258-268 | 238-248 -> 12.1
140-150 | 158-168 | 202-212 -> 11.6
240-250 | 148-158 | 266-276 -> 7.1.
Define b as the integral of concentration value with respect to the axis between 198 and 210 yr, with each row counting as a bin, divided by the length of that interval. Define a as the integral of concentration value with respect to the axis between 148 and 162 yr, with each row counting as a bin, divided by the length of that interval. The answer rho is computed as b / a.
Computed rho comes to 0.87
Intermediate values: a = 312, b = 272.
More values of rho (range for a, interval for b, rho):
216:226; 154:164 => 1.11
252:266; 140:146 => 1.35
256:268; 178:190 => 1.18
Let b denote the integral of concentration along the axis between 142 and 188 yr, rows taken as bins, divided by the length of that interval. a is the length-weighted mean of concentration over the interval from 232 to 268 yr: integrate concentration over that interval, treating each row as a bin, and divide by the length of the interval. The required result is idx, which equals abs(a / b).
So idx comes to 0.86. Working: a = 265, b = 307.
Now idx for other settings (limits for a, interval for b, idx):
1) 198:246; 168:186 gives 0.91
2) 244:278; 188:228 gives 0.93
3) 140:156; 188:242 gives 1.21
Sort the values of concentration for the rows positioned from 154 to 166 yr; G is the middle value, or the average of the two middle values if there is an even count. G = 296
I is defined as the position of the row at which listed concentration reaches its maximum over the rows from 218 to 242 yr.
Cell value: 235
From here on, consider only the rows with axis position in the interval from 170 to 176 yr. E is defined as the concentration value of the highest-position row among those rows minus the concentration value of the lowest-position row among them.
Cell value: -6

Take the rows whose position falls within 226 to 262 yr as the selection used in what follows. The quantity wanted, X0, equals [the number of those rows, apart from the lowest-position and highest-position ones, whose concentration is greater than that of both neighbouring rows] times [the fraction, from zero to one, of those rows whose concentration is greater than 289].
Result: 0.6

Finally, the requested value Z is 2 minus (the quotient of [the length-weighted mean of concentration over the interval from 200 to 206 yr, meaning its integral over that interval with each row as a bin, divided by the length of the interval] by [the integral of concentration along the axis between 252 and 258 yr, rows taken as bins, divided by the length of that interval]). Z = 0.94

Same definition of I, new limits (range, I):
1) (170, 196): 171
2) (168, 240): 171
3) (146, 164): 147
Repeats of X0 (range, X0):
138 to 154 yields 2.0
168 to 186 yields 2.7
